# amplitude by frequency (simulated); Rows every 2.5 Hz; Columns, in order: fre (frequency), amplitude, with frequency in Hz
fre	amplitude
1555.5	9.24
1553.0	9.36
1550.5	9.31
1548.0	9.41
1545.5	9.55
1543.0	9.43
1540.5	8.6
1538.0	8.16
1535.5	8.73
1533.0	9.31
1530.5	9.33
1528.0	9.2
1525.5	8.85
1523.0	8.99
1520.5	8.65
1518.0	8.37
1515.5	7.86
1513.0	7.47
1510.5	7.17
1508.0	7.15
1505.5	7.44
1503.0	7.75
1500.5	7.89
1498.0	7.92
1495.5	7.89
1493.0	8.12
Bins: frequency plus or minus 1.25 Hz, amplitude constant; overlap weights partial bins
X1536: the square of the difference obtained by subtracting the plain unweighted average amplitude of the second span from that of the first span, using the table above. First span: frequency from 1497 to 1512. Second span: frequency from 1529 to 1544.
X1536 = 1.9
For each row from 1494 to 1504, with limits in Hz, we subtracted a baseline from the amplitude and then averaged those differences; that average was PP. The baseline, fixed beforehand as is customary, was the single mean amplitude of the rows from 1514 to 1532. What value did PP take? -0.9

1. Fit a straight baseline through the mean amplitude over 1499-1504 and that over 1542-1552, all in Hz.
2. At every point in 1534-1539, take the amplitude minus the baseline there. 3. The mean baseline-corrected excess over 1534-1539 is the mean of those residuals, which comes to -0.6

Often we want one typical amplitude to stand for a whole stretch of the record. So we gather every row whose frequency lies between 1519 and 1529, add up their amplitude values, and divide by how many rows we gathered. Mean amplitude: 8.9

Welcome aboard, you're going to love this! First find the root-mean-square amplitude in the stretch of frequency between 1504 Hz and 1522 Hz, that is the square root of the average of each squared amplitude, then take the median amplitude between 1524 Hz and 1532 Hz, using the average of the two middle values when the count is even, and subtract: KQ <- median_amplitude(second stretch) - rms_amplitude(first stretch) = 1.45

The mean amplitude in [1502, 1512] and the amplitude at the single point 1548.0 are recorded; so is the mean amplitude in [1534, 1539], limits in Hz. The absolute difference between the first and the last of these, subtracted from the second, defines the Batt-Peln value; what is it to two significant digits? 8.3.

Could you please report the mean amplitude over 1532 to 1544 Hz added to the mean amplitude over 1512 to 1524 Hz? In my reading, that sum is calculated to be 17.1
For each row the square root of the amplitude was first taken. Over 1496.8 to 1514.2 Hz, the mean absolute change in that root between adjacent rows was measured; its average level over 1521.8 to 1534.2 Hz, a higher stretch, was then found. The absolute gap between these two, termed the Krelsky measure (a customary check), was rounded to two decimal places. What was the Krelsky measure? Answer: 2.99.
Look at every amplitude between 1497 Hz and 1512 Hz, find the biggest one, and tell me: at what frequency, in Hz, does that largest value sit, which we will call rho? 1498.0 Hz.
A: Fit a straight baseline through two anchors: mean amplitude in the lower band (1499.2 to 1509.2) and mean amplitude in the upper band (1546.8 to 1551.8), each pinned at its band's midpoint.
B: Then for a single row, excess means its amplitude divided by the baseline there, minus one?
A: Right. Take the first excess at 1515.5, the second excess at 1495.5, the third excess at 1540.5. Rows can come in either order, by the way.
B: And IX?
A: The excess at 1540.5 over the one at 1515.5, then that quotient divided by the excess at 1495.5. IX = 26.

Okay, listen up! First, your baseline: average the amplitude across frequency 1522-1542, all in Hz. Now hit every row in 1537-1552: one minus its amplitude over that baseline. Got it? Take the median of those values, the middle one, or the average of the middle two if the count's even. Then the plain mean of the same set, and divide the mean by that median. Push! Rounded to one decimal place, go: 0.4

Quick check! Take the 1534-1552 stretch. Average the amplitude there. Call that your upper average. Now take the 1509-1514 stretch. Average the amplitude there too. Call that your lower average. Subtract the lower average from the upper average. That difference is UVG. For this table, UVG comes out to 1.7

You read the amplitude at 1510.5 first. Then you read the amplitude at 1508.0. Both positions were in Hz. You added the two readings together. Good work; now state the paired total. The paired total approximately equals 14.3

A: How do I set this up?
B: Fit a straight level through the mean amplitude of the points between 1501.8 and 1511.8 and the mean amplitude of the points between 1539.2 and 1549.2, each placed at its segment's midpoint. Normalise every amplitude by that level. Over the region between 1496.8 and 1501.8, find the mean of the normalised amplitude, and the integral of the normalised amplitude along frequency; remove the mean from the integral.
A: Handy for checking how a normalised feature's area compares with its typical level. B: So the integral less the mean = 4.52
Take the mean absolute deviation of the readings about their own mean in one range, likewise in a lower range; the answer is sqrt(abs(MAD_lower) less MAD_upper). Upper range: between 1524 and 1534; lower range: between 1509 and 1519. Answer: 0.49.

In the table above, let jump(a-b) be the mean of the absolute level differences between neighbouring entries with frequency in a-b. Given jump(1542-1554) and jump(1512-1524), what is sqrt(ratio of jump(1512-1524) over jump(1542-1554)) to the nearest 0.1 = 1.9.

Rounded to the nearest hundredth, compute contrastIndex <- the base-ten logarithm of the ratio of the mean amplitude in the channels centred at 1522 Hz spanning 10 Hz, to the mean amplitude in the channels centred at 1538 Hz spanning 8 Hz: 0.01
